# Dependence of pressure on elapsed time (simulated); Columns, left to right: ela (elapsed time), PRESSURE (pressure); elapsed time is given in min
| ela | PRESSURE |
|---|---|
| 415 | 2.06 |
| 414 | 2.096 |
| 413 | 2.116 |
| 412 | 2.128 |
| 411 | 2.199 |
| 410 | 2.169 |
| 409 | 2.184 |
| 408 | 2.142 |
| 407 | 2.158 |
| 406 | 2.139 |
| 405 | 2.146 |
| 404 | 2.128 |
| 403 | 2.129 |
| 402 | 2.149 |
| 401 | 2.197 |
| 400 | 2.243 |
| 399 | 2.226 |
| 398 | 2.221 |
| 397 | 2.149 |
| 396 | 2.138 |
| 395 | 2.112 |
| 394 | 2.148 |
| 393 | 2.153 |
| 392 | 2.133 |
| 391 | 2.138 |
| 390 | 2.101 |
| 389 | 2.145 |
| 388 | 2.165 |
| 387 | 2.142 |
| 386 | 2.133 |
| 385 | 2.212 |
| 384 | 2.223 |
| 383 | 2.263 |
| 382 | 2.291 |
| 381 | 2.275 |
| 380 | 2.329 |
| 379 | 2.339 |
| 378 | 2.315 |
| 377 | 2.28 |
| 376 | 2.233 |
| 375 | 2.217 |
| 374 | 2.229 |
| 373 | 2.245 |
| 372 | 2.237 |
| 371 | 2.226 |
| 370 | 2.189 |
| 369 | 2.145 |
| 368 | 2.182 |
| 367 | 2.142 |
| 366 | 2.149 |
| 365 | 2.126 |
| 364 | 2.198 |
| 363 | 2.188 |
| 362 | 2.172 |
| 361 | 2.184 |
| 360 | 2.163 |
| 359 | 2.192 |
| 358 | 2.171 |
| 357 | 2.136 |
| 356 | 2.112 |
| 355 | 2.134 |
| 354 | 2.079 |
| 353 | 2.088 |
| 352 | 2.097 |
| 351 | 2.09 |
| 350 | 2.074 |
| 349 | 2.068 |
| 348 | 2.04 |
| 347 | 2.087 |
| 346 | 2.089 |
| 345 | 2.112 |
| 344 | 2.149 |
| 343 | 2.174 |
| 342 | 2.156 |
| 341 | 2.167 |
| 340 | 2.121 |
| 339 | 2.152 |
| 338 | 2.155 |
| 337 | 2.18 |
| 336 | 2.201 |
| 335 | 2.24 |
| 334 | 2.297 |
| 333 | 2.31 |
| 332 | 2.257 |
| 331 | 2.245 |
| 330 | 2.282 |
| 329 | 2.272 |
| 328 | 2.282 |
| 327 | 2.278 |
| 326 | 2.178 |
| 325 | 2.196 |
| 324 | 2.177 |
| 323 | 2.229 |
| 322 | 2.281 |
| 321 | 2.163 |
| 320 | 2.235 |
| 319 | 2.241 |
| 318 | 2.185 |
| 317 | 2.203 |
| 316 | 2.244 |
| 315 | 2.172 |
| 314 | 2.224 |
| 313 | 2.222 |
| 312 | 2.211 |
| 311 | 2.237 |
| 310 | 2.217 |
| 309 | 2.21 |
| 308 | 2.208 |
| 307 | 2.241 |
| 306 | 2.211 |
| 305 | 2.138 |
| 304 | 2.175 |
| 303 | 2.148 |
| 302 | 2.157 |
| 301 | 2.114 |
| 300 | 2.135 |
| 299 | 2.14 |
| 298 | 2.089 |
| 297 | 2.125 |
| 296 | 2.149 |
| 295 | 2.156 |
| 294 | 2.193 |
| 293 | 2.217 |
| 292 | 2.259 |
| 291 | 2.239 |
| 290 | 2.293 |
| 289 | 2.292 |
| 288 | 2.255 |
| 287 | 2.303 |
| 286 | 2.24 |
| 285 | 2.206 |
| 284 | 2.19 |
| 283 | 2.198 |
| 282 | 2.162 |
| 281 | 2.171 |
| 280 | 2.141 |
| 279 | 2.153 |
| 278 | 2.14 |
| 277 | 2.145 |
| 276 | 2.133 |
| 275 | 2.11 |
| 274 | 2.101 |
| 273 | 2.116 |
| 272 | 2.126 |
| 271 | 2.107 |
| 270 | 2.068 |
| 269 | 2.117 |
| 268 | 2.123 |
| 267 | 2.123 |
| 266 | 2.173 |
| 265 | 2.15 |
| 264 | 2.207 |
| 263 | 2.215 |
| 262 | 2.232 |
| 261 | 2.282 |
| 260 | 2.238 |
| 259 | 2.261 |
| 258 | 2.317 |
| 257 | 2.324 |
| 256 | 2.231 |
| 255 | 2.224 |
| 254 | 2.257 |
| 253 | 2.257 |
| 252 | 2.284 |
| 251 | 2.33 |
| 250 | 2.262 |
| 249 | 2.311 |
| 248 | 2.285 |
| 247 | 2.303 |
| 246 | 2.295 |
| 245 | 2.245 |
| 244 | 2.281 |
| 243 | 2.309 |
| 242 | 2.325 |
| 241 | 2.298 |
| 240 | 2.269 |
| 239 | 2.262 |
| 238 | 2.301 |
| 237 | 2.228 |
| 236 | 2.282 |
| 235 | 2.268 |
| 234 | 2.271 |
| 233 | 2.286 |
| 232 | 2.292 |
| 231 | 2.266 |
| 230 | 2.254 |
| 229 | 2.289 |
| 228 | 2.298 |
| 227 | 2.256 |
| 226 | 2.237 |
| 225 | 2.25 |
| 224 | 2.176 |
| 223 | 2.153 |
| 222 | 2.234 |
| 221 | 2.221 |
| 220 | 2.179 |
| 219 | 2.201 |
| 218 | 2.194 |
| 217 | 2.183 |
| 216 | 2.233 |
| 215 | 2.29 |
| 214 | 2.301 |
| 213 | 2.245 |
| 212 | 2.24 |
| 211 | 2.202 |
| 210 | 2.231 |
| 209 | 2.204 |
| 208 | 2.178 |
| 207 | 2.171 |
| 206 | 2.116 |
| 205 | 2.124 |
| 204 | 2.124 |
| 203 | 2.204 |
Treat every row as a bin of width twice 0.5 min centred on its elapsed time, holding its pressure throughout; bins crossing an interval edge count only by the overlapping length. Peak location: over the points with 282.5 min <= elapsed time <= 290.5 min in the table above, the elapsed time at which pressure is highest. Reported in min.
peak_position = 287 min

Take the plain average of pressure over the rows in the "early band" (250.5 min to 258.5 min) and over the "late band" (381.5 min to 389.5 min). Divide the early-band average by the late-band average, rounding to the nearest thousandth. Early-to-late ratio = 1.037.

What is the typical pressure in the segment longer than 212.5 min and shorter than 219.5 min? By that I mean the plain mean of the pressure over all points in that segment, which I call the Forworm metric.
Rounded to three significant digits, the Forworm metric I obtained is 2.24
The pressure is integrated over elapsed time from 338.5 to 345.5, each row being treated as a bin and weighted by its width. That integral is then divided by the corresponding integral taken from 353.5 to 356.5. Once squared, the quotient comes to 5.6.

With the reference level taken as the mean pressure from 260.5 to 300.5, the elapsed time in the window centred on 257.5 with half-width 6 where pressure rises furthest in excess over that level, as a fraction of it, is 257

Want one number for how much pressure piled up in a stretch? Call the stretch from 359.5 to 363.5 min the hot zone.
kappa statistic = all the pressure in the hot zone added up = 8.71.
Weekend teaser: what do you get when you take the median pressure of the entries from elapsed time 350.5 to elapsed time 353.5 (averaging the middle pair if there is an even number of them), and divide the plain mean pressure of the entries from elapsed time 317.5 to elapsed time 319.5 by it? 1.06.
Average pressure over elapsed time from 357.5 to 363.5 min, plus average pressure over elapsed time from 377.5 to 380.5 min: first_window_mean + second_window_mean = 4.51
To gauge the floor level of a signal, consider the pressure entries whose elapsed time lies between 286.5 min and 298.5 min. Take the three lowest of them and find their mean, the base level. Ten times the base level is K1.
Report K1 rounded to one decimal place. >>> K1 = 21.2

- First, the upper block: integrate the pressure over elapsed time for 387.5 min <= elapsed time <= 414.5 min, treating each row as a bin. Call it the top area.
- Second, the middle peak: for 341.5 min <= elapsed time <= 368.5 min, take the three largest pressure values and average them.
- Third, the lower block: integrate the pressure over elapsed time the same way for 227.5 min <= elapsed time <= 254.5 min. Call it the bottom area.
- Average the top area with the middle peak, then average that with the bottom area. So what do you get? 45.9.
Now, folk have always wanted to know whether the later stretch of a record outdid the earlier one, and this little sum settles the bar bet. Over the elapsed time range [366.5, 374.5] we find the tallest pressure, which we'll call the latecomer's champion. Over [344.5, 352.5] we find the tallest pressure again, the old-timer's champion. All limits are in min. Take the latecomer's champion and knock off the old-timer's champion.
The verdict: 0.13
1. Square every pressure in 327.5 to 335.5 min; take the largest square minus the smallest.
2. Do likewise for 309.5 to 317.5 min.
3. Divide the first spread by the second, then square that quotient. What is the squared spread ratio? 1.0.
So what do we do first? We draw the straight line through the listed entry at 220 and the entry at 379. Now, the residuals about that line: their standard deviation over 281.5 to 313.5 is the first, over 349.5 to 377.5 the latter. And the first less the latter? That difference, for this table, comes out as 0.008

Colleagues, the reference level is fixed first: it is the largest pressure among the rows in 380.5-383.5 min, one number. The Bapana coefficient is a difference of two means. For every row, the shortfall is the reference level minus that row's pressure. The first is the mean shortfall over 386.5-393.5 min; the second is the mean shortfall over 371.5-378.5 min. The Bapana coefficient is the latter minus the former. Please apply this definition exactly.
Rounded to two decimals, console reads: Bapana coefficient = -0.11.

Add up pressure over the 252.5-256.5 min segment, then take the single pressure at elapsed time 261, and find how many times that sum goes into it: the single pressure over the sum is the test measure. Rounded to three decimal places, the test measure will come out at 0.254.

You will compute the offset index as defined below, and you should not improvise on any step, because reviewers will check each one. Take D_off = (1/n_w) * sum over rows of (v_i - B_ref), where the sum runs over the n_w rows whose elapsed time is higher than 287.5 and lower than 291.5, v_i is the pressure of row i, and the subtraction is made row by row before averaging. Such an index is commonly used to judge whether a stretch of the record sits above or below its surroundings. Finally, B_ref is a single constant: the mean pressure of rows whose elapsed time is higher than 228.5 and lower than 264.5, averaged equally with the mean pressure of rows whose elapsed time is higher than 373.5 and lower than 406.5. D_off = 0.035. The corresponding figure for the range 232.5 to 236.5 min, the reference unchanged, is 0.042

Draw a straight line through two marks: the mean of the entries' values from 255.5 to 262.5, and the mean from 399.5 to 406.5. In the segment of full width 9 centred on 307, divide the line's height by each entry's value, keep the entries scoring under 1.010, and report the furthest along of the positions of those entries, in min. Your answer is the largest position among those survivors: 311 min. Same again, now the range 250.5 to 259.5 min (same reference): 259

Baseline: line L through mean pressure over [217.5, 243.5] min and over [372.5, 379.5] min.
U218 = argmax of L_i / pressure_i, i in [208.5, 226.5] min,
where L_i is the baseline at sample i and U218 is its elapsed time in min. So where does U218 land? 223 min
